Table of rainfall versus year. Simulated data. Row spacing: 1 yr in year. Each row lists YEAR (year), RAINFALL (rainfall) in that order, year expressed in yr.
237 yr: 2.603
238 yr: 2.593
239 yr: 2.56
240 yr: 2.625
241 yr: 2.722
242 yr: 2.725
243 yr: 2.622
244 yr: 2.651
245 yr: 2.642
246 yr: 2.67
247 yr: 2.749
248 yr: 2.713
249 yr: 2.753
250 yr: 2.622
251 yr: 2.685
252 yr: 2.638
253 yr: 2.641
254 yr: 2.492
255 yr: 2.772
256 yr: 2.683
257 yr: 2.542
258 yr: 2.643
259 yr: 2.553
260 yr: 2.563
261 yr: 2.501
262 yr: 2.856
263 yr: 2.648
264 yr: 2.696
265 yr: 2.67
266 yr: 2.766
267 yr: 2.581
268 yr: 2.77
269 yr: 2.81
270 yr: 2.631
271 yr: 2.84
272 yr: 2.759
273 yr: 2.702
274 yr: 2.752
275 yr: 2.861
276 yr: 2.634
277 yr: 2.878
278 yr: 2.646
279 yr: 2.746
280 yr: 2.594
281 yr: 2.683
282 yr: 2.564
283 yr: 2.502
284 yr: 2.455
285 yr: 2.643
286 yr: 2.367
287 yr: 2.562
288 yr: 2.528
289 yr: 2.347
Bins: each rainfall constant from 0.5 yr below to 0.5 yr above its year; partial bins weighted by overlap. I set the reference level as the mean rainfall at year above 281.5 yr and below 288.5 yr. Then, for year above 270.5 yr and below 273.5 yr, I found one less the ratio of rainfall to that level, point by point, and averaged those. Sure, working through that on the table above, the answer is -0.099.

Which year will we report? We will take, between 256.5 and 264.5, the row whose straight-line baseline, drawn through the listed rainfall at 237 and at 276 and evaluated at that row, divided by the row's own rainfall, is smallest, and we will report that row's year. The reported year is 262 yr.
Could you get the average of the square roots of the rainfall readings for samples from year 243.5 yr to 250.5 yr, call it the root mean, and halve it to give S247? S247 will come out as 0.819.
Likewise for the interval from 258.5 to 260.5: 0.800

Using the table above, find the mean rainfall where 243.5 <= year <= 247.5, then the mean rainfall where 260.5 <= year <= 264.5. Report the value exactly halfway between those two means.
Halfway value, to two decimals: 2.68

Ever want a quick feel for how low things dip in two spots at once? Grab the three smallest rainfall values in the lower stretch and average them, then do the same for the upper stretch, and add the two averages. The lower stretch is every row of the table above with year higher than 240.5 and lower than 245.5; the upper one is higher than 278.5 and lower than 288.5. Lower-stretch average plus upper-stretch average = 5.08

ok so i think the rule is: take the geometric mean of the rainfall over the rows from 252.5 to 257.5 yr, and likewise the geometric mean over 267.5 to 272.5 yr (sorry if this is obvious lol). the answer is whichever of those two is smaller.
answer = 2.62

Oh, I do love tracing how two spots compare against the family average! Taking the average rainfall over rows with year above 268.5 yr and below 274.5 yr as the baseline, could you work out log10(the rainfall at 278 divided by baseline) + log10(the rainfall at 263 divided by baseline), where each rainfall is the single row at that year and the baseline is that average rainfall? -0.033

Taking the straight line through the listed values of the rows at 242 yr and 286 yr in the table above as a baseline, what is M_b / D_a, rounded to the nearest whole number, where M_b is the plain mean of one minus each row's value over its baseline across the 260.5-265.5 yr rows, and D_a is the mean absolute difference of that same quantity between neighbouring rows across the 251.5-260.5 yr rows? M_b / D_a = -1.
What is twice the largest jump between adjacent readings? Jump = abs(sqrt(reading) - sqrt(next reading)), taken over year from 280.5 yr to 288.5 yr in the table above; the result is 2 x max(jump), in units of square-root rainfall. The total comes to 0.17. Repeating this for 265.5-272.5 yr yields 0.13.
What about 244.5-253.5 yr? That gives 0.08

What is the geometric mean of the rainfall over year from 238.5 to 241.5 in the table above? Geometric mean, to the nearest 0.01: 2.63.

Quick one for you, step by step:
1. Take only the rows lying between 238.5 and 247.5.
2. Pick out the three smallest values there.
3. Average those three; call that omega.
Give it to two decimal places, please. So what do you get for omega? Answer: 2.60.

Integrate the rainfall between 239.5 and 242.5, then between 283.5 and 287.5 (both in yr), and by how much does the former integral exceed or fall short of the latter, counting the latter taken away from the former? -2.0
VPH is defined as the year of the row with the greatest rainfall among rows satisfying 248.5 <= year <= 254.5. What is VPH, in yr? 249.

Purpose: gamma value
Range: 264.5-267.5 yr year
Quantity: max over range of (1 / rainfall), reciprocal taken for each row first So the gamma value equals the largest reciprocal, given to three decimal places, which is 0.387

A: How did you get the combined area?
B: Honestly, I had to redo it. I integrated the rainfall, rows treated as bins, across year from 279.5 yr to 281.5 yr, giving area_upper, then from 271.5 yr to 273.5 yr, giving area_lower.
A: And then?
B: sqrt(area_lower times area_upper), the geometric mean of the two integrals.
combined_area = 5.37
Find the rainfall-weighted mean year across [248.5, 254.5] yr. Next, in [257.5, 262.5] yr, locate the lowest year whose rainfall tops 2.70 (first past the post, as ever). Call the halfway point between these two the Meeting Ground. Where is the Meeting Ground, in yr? 256.7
